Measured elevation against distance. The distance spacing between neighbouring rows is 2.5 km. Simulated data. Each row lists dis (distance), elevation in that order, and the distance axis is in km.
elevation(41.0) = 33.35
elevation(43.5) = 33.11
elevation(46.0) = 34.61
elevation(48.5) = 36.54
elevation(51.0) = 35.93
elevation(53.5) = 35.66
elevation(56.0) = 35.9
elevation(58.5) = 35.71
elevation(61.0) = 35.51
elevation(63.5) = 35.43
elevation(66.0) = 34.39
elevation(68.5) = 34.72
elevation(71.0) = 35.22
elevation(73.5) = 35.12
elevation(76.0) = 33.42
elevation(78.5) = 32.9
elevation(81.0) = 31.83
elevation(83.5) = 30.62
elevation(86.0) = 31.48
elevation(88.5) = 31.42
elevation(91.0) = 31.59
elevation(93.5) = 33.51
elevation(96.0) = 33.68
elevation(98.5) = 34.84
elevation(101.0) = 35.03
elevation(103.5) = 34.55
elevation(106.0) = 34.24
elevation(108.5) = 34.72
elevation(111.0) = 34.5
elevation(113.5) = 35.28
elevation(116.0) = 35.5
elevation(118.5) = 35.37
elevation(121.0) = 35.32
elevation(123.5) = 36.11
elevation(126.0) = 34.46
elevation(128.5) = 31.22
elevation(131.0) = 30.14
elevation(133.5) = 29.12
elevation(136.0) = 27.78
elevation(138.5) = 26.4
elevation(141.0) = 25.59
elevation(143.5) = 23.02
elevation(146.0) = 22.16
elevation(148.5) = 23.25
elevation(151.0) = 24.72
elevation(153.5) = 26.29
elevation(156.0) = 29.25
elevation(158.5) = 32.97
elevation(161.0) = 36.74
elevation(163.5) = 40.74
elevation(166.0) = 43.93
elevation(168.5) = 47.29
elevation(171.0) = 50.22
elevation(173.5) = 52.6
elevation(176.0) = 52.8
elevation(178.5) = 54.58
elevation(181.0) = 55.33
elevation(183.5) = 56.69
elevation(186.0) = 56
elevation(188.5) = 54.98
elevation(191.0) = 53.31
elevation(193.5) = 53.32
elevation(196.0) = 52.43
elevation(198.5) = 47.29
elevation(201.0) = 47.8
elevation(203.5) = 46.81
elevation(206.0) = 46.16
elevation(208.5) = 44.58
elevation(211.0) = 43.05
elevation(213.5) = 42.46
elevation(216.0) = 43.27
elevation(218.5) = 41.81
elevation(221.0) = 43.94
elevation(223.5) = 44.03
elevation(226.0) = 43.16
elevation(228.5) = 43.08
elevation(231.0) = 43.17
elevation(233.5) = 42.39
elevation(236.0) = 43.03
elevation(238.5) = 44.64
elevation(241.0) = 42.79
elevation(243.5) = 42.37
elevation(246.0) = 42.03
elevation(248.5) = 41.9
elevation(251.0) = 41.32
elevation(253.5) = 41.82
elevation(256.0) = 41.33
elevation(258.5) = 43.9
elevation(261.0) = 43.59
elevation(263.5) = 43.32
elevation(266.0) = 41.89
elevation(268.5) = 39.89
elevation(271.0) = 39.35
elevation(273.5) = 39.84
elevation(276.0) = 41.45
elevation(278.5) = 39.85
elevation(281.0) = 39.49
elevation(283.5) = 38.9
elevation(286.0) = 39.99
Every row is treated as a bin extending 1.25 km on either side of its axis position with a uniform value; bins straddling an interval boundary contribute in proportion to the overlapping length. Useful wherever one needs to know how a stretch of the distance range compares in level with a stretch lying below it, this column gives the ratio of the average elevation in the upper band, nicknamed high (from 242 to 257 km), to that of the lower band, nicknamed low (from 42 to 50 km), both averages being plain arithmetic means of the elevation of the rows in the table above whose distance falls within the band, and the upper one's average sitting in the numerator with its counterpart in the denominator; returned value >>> 1.2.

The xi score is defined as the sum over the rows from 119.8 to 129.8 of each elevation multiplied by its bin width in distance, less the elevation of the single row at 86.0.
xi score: 311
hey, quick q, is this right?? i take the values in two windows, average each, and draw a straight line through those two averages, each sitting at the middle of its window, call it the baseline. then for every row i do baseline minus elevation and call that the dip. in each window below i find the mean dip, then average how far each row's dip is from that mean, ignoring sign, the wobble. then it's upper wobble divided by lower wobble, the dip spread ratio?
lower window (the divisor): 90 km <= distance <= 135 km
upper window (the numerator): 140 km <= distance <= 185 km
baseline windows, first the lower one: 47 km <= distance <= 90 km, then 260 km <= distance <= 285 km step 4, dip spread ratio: 7.1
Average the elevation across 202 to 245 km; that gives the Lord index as 43.6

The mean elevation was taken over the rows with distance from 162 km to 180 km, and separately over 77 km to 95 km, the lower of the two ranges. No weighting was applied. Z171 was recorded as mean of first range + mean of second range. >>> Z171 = 81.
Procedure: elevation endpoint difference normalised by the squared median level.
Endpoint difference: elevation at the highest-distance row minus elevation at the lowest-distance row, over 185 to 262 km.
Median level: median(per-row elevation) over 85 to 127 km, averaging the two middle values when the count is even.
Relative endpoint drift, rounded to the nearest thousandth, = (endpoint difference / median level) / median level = -0.010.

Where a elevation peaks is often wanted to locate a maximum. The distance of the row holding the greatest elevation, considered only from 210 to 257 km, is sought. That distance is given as 238.5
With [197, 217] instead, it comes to 201.0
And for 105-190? 183.5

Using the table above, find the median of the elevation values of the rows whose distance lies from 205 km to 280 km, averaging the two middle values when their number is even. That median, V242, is 42.6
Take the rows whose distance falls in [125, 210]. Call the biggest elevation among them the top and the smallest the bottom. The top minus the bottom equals 35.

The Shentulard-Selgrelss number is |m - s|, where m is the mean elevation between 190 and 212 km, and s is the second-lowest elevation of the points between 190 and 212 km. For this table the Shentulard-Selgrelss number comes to 3.7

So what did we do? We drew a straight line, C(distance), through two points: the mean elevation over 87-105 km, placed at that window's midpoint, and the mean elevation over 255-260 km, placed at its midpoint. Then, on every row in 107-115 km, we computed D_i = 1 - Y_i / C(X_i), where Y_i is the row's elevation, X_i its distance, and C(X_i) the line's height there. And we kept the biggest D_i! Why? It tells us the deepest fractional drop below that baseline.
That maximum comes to 0.0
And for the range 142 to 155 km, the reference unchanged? 0.4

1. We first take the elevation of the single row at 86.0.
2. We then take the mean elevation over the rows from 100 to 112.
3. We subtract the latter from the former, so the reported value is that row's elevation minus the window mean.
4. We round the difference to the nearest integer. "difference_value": -3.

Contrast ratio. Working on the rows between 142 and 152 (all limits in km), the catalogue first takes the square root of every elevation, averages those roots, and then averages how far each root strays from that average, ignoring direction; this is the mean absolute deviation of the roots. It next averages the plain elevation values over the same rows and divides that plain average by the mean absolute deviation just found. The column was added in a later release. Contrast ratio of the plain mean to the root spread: 317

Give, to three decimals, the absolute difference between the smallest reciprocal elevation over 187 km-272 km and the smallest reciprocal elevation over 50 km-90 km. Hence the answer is 0.010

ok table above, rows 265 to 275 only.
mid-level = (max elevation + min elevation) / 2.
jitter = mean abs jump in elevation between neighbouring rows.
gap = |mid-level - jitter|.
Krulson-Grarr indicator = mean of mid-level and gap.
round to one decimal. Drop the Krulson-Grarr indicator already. 40.1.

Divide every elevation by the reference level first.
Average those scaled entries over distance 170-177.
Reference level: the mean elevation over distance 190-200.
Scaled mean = 1.01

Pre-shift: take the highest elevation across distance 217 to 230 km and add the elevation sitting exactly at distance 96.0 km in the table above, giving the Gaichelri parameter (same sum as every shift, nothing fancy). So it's 78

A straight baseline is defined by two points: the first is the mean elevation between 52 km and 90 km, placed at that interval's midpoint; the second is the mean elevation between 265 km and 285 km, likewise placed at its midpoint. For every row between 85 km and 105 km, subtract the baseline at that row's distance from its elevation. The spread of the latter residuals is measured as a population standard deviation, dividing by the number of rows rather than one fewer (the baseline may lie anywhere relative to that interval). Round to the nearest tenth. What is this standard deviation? 1.3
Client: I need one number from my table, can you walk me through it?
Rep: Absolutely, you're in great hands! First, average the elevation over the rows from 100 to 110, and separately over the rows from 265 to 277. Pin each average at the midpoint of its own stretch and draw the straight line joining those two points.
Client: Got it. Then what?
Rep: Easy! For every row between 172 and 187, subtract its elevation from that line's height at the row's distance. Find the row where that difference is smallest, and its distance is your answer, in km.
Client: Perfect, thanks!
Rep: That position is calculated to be 183.5 km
